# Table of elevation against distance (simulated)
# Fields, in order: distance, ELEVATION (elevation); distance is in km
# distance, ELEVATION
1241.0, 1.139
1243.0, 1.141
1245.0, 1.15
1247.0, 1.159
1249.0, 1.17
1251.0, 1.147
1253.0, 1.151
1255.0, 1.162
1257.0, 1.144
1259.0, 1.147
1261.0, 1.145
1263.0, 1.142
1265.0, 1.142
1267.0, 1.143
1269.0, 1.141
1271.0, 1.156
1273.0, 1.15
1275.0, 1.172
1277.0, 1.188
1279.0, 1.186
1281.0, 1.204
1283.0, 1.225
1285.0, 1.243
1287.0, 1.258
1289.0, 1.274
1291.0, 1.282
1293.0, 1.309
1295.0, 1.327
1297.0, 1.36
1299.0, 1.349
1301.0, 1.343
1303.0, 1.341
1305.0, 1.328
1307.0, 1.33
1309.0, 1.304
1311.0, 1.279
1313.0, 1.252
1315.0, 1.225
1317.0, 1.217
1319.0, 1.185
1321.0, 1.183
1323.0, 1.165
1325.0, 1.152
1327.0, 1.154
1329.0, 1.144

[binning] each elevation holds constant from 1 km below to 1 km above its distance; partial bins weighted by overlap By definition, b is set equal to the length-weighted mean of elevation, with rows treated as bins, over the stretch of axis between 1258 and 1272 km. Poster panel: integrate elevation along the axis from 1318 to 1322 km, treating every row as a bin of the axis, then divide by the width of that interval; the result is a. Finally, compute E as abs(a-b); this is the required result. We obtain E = 0.04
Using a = 1.18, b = 1.15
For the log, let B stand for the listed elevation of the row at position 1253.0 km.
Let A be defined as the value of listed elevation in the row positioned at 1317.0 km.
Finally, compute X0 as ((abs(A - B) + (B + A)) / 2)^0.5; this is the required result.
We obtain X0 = 1.10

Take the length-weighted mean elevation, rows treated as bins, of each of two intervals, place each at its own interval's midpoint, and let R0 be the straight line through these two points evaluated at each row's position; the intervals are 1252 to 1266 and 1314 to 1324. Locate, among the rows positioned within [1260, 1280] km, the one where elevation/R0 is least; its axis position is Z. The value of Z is 1269.0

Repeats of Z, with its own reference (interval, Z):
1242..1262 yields 1261.0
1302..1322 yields 1321.0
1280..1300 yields 1281.0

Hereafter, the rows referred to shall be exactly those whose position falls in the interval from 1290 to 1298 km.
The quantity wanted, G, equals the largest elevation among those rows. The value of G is 1.36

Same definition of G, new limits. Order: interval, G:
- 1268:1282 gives 1.204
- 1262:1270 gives 1.143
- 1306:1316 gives 1.33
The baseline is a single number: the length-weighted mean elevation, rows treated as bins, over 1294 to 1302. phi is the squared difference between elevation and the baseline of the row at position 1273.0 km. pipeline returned 0.0379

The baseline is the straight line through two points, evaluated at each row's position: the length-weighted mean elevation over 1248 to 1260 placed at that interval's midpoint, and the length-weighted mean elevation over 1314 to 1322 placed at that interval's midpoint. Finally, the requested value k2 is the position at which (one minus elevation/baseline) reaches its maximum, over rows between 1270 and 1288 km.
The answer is 1273.0 km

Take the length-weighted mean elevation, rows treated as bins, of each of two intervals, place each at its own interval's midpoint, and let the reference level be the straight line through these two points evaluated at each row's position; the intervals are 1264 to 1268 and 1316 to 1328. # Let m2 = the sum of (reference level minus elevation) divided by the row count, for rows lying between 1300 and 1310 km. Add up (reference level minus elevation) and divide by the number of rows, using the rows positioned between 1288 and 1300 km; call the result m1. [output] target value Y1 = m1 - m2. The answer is 0.01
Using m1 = -0.16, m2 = -0.16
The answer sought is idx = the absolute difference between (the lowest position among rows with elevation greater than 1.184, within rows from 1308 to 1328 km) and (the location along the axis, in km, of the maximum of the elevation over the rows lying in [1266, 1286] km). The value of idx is 24 km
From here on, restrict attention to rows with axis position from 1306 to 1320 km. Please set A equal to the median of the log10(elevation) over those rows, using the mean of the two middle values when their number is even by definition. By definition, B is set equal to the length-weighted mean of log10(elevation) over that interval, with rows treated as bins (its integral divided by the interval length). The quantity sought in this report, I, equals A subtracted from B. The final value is 0.0011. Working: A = 0.10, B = 0.10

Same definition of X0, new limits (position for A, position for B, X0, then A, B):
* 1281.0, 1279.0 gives 1.10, 1.204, 1.186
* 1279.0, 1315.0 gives 1.11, 1.186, 1.225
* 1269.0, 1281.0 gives 1.10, 1.141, 1.204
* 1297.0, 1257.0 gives 1.17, 1.36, 1.144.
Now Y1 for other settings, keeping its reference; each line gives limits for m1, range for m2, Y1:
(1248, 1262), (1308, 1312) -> 0.11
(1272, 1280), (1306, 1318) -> 0.07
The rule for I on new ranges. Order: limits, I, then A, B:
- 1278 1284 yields 0.0003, 0.08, 0.08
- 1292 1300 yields -0.0006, 0.13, 0.13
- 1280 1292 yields -0.0011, 0.10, 0.10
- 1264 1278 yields 0.0022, 0.06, 0.06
